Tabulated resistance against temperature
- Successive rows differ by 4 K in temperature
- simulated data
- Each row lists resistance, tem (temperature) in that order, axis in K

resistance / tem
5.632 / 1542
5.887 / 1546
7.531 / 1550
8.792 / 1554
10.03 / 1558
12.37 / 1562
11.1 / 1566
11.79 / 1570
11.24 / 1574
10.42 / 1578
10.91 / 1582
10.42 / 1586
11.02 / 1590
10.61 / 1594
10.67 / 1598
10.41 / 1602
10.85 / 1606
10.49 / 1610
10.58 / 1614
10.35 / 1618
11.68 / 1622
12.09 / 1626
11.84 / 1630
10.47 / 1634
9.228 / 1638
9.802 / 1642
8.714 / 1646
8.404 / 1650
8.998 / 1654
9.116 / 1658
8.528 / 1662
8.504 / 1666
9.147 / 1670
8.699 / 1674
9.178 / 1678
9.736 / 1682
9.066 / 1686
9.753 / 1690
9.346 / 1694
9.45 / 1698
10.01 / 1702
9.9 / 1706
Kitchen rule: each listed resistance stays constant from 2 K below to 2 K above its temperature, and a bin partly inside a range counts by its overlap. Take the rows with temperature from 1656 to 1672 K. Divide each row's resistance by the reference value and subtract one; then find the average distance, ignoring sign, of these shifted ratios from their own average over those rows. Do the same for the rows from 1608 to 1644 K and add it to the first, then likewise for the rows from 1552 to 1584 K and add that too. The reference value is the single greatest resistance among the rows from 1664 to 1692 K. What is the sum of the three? 0.19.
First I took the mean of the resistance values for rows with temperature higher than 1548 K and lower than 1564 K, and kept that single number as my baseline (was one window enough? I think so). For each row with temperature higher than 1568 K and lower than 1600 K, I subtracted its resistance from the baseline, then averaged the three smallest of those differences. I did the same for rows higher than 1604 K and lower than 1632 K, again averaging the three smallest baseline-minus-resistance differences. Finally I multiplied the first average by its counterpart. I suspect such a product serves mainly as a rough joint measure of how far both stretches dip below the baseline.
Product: 3.7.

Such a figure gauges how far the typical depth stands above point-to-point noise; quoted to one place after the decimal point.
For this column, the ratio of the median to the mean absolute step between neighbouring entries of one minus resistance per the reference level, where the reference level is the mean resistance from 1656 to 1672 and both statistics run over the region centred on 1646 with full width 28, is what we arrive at -0.4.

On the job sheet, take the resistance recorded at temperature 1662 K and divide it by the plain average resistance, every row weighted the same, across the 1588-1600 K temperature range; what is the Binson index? 0.79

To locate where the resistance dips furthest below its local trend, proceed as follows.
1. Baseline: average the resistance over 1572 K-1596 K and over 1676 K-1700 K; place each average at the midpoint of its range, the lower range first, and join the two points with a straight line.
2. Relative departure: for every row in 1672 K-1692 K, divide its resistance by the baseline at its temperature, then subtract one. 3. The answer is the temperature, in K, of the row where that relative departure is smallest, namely 1674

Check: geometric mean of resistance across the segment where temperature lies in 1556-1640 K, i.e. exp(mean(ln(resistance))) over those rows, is 10.9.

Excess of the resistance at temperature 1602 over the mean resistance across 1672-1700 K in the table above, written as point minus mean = 1.1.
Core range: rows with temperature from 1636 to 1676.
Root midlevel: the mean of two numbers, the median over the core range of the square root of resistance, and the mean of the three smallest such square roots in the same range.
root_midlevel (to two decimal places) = 2.94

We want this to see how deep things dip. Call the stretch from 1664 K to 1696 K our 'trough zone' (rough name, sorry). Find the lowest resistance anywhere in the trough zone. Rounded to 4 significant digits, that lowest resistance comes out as 8.504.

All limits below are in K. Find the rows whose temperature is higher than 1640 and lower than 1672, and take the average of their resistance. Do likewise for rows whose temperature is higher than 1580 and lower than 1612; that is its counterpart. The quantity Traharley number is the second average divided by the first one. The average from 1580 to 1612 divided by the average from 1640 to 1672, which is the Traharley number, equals 1.20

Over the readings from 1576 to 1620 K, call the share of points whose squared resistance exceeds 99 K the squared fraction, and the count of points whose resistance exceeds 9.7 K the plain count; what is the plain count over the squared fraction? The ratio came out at 11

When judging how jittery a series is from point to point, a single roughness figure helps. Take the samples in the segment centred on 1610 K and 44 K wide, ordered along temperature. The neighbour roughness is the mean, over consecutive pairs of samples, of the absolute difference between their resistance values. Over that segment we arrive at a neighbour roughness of 0.38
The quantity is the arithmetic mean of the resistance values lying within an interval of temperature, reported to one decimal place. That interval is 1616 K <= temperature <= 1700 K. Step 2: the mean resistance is 9.6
